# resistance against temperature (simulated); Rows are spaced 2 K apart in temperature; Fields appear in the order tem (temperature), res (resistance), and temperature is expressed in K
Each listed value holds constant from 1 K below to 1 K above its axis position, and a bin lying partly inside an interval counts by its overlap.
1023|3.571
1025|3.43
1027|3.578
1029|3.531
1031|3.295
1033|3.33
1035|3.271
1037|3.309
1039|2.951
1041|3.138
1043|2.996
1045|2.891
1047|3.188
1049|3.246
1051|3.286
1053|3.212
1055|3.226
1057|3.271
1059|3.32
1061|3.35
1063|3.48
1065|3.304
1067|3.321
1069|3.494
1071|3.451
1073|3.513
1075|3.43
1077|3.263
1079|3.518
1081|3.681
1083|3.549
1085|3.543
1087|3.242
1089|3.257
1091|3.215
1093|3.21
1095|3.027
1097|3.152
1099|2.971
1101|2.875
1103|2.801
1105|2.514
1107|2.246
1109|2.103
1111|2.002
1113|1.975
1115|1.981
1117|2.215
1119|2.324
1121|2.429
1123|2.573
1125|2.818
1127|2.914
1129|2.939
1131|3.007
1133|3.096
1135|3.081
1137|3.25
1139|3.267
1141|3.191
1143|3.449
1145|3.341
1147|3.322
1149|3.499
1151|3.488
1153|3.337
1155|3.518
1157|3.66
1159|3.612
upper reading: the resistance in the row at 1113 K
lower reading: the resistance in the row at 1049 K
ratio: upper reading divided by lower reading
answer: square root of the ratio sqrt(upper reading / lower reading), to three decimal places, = 0.780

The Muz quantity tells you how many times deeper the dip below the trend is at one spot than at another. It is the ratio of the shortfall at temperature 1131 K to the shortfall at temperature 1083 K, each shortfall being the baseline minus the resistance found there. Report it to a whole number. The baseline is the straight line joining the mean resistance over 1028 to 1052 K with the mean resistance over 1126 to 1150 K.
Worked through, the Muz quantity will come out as -1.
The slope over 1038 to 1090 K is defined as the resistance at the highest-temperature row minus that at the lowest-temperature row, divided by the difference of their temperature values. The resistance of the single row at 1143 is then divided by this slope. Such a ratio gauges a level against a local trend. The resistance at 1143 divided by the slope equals 564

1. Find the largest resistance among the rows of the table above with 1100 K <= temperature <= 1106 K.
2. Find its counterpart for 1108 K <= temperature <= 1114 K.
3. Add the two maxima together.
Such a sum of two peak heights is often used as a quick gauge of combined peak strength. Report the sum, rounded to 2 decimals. 4.98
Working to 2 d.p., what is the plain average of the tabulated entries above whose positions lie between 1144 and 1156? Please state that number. 3.42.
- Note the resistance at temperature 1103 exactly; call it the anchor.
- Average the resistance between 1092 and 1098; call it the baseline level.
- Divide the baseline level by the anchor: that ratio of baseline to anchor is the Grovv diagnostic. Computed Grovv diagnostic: 1.12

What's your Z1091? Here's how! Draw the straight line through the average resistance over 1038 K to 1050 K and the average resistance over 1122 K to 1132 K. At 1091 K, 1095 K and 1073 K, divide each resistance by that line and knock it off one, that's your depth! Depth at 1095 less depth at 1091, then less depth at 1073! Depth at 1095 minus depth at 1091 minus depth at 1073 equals 0.23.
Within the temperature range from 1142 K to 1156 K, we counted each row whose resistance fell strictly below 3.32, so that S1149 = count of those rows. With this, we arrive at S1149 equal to 0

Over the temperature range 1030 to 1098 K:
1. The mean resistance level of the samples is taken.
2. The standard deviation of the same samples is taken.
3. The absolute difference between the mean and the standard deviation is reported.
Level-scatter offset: 3.12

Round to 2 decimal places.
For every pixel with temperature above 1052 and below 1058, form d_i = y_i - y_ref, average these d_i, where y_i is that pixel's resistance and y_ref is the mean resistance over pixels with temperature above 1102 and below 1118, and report 1.01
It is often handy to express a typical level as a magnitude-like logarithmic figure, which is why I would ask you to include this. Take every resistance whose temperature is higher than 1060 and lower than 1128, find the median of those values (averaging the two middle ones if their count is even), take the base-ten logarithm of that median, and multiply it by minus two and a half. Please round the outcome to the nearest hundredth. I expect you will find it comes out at -1.26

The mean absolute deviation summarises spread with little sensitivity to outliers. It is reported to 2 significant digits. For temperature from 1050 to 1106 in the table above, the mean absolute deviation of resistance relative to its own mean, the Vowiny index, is 0.18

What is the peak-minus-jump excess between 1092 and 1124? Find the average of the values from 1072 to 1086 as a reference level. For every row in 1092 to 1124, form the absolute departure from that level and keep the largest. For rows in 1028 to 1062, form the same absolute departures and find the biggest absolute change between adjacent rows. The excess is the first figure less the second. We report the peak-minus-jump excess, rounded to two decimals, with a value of 1.17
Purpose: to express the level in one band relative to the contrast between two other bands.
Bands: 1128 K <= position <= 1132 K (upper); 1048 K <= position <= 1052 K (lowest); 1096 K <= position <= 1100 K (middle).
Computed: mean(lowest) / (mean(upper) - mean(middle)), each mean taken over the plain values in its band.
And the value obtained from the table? -37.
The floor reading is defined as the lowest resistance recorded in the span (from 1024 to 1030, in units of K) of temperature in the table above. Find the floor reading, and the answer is 3.43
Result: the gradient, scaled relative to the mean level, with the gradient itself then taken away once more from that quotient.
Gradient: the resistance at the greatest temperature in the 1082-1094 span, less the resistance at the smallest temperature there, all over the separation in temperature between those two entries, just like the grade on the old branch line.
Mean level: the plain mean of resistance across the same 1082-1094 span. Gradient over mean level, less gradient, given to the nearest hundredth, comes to 0.02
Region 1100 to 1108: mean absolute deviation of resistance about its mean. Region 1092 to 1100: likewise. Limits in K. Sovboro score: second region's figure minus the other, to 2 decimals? -0.14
